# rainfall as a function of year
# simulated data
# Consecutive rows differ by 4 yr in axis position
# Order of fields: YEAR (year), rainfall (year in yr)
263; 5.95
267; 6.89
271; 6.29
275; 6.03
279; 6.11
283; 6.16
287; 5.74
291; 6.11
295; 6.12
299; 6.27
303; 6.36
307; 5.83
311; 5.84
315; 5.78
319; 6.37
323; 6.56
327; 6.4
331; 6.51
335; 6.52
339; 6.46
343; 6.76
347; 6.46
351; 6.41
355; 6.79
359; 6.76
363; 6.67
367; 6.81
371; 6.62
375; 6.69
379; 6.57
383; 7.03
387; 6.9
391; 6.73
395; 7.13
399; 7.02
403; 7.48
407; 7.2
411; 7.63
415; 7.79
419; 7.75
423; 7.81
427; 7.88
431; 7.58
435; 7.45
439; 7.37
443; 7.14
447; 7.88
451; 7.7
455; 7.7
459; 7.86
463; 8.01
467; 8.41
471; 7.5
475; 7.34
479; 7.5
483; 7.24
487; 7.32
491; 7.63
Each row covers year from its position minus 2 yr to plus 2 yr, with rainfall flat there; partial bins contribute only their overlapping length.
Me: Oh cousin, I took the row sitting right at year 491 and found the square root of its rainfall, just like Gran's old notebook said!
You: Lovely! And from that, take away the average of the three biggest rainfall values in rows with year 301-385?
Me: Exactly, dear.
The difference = -4.11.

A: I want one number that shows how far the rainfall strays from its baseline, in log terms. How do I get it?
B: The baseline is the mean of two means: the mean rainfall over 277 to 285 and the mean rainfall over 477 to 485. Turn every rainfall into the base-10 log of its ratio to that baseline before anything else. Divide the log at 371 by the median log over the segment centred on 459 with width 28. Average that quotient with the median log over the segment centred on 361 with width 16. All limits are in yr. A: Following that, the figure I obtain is -0.06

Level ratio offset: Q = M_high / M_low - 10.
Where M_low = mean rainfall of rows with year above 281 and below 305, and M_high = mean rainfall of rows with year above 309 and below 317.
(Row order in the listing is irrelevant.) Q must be -9.05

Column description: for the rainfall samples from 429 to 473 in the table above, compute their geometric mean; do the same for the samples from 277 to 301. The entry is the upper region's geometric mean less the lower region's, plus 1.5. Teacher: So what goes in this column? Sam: 3.1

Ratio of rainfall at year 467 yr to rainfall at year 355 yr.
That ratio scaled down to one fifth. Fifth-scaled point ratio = 0.248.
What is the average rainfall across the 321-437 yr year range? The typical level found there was 7.0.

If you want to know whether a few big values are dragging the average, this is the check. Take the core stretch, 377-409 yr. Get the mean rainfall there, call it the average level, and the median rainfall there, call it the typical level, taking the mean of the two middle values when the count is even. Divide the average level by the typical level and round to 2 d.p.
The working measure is 1.00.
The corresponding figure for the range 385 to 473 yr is 0.99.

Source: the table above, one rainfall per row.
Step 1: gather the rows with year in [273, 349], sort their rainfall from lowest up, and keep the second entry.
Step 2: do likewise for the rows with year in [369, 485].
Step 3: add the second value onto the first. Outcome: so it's 12.4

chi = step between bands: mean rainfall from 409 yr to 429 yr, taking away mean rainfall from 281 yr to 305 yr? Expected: 1.6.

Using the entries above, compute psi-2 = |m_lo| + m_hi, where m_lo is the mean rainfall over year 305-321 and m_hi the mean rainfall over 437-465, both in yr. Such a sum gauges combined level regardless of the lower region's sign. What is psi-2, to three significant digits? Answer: 13.6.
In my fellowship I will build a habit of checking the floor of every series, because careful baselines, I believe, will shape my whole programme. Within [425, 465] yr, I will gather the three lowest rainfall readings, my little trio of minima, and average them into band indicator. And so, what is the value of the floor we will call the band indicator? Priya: 7.3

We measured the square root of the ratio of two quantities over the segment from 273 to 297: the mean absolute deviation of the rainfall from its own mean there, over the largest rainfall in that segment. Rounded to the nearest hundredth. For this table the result 0.13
